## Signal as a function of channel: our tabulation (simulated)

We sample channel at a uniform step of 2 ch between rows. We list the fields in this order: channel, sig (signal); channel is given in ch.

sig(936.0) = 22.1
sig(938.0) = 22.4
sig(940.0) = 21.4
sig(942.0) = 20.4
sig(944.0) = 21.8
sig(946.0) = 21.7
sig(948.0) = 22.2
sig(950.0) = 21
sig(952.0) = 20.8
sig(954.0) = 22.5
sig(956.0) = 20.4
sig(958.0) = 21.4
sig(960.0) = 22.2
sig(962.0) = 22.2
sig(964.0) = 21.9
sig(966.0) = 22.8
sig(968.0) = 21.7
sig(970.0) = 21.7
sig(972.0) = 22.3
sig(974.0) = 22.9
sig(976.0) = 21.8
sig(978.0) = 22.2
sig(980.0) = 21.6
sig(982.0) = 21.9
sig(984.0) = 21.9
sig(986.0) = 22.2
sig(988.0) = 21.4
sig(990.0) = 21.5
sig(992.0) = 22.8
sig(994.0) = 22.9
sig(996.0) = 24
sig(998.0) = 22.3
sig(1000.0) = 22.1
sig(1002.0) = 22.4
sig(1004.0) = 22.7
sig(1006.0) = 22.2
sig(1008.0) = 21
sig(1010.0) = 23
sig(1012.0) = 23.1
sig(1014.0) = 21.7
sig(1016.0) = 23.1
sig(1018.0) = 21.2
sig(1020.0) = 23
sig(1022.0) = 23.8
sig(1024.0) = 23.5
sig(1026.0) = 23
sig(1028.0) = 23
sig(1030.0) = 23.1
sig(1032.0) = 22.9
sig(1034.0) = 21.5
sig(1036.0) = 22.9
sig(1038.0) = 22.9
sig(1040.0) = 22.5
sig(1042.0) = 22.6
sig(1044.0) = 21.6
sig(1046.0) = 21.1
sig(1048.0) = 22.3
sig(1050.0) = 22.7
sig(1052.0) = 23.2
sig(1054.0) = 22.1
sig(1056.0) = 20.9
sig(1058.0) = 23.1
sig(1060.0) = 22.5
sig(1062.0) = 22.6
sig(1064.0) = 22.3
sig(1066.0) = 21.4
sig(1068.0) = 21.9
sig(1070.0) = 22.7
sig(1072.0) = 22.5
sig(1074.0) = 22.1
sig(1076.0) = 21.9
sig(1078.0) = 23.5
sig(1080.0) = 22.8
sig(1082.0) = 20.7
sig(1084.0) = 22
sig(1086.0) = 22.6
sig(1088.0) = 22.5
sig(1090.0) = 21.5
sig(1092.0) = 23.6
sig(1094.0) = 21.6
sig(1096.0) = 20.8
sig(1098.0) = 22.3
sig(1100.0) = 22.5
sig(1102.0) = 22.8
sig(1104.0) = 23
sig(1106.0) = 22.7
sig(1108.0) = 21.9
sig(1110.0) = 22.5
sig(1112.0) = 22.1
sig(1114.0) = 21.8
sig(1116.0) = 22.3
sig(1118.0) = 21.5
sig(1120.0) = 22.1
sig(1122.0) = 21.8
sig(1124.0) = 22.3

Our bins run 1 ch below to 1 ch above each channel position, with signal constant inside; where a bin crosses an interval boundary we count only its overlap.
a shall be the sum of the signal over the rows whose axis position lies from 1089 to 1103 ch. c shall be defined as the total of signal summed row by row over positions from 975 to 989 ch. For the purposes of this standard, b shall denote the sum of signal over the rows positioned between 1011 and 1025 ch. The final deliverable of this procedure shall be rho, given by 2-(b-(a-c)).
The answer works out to -155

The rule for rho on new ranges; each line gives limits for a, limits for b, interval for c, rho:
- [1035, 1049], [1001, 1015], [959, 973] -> -153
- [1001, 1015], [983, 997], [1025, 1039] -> -158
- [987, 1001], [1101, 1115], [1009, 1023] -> -157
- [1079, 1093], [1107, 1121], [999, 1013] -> -153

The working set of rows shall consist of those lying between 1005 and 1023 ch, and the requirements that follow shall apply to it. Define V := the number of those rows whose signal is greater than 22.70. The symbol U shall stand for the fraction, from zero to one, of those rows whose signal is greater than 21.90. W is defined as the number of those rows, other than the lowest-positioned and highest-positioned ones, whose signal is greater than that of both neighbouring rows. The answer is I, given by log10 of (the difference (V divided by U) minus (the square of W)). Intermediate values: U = 0.67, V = 5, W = 2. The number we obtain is 0.54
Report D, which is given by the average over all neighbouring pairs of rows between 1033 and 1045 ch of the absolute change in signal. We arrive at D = 0.58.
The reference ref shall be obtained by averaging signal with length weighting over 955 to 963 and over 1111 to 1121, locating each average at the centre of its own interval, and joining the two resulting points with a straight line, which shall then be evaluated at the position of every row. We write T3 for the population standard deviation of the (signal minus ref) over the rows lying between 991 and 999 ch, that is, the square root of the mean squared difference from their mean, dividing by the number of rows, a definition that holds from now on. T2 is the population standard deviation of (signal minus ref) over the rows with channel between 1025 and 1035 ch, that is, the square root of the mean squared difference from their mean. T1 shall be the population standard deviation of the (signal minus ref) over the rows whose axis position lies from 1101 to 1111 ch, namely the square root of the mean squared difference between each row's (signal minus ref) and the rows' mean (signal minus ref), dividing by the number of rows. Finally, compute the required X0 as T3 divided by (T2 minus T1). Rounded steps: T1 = 0.4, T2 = 0.61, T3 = 0.62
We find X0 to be 2.7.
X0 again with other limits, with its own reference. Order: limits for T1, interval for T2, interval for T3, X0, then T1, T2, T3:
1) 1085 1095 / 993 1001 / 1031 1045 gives -23.8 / 0.8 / 0.74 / 0.57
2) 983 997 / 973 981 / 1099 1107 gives -0.5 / 0.8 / 0.50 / 0.18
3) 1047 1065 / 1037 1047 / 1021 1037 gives 13.2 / 0.6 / 0.68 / 0.64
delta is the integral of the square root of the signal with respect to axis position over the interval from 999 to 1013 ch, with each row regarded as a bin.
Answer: 66.19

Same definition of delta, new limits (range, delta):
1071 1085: 65.97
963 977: 65.90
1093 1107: 66.02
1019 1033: 67.41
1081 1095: 65.76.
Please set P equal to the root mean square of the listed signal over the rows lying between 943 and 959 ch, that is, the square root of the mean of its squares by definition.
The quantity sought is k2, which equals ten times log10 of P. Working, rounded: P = 21.5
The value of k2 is 13.3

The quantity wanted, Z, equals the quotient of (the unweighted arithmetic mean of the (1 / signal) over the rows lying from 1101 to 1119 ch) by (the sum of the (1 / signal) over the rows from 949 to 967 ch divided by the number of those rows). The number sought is 0.97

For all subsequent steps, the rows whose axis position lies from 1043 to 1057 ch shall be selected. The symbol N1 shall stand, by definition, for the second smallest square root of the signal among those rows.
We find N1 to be 4.59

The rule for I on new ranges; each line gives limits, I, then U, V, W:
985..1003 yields 0.46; 0.78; 3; 1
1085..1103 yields 0.30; 0.67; 2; 1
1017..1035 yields 0.70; 0.78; 7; 2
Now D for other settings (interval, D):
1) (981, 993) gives 0.50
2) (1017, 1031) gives 0.58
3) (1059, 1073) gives 0.47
